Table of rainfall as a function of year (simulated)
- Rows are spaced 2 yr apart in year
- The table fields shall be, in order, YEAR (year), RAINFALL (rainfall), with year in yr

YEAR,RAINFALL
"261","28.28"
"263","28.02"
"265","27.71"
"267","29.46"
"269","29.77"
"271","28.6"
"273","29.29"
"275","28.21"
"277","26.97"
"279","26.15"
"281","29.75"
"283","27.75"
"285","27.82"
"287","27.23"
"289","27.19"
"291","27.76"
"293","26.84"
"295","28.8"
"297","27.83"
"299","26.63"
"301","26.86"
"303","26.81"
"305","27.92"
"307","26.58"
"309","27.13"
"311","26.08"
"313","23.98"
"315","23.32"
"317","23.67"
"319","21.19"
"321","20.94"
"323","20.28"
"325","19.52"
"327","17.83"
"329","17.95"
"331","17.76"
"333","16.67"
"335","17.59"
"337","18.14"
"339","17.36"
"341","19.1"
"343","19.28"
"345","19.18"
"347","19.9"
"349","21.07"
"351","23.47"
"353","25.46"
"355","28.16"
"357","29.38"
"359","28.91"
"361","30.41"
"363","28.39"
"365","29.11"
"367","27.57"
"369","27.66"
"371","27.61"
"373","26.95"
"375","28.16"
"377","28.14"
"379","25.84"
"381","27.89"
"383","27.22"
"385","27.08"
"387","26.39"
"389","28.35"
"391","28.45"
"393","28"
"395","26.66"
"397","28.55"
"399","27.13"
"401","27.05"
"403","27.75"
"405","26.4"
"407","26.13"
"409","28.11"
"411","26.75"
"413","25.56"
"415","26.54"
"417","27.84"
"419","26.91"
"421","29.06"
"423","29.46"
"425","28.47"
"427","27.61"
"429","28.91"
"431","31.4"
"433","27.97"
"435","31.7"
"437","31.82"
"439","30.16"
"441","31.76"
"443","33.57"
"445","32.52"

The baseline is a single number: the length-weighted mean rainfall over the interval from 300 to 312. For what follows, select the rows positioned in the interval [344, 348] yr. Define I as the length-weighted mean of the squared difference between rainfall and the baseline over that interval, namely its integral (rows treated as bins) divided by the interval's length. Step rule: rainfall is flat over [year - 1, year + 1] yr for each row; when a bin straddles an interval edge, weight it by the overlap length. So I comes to 54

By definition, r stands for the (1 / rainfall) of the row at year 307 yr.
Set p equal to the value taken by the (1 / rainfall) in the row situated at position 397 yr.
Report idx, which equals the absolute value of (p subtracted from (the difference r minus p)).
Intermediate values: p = 0.0350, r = 0.0376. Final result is 0.032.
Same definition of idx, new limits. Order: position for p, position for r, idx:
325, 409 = 0.067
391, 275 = 0.035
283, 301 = 0.035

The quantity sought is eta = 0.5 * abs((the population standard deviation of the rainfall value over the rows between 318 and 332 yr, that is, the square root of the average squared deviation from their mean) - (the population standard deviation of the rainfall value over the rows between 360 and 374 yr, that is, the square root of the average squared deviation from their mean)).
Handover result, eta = 0.15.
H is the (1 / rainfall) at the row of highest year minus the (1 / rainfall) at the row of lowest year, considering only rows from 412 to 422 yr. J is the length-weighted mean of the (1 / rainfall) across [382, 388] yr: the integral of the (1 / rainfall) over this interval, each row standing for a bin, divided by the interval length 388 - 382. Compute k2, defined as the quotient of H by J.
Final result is -0.1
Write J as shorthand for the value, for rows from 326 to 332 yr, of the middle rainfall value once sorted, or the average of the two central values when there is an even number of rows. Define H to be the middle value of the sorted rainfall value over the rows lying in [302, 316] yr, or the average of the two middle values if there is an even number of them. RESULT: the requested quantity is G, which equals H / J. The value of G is 1.49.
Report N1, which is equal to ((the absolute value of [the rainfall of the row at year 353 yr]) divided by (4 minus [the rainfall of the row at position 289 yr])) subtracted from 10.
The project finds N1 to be 11.1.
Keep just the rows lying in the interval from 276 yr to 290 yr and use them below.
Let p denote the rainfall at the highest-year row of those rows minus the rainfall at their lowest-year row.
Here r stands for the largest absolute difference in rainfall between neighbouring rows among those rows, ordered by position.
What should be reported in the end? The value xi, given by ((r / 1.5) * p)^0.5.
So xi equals 0.7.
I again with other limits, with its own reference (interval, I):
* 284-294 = 0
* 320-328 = 54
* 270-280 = 2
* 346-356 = 20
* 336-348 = 66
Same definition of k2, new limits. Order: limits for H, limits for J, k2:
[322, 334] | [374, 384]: 0.3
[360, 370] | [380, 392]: 0.1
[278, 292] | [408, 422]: -0.1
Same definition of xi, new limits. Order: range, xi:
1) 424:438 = 2.9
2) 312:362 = 3.4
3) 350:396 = 2.4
